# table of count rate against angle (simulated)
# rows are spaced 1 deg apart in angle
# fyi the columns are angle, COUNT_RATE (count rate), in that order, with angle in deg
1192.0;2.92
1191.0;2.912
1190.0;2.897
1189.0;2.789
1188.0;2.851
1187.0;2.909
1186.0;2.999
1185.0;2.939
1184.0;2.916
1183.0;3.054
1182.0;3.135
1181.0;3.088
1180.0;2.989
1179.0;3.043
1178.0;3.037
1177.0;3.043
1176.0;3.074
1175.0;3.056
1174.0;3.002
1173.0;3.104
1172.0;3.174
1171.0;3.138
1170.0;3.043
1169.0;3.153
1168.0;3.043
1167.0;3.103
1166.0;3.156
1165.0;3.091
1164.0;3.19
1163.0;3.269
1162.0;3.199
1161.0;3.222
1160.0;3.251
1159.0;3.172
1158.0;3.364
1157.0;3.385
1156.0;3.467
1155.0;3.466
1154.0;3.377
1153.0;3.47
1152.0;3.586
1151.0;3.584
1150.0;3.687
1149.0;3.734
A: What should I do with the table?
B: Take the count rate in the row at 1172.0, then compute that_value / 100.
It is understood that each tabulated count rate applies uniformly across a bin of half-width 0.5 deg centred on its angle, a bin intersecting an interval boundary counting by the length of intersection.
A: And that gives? 0.0317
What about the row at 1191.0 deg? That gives 0.0291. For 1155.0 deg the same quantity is 0.0347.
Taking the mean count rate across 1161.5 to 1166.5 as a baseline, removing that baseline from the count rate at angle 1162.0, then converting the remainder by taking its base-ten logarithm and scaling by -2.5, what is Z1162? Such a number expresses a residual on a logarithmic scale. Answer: 4.4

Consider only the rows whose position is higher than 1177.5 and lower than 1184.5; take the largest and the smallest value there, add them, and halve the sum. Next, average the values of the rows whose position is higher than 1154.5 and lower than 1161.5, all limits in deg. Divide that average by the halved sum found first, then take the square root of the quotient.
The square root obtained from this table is 1.05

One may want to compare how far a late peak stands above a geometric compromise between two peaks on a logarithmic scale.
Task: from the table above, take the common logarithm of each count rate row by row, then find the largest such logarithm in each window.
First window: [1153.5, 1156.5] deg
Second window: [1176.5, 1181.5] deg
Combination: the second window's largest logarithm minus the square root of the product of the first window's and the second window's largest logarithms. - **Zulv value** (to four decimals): -0.0245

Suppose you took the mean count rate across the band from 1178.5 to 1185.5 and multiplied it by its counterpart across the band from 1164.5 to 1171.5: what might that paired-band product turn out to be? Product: 9.4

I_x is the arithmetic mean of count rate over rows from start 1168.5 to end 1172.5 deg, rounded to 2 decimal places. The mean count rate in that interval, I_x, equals 3.13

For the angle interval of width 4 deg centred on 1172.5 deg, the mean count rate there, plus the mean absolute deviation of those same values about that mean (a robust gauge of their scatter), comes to 3.16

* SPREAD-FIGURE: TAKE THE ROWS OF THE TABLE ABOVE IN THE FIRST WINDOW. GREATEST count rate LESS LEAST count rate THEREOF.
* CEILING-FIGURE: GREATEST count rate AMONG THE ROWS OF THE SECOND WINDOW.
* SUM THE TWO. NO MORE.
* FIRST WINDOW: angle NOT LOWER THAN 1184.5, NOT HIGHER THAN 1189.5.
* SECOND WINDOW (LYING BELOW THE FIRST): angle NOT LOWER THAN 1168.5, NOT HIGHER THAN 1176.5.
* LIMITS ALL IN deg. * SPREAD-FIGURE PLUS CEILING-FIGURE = 3.38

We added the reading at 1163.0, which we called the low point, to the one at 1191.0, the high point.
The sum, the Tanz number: 6.18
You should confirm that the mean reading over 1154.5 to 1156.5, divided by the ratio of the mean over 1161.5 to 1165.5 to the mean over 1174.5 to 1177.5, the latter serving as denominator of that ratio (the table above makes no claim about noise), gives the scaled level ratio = 3.33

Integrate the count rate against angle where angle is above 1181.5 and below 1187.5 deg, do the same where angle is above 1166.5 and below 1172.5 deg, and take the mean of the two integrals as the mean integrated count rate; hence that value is 18.3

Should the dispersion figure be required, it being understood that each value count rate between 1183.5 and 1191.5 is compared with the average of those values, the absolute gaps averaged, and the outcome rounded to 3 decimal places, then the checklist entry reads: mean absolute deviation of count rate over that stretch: 0.042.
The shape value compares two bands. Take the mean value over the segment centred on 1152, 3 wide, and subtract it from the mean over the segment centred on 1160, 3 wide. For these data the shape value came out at -0.33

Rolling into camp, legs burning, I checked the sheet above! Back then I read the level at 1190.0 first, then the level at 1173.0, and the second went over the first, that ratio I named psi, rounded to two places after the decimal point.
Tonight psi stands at 1.07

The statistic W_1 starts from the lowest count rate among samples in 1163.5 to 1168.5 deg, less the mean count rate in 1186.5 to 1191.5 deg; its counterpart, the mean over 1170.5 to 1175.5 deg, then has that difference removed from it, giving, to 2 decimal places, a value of 2.92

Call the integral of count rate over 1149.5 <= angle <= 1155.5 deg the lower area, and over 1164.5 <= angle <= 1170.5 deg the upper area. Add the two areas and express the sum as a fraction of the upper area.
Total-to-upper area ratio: 2.14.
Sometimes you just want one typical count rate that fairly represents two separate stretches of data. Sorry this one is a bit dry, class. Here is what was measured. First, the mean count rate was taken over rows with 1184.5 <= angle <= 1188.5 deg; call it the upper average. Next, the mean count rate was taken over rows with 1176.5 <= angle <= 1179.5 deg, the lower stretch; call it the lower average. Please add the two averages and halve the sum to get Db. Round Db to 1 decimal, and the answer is 3.0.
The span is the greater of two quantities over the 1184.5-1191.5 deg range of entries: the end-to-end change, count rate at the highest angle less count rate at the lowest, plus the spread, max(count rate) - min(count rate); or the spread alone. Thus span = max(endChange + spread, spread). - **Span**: 0.210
